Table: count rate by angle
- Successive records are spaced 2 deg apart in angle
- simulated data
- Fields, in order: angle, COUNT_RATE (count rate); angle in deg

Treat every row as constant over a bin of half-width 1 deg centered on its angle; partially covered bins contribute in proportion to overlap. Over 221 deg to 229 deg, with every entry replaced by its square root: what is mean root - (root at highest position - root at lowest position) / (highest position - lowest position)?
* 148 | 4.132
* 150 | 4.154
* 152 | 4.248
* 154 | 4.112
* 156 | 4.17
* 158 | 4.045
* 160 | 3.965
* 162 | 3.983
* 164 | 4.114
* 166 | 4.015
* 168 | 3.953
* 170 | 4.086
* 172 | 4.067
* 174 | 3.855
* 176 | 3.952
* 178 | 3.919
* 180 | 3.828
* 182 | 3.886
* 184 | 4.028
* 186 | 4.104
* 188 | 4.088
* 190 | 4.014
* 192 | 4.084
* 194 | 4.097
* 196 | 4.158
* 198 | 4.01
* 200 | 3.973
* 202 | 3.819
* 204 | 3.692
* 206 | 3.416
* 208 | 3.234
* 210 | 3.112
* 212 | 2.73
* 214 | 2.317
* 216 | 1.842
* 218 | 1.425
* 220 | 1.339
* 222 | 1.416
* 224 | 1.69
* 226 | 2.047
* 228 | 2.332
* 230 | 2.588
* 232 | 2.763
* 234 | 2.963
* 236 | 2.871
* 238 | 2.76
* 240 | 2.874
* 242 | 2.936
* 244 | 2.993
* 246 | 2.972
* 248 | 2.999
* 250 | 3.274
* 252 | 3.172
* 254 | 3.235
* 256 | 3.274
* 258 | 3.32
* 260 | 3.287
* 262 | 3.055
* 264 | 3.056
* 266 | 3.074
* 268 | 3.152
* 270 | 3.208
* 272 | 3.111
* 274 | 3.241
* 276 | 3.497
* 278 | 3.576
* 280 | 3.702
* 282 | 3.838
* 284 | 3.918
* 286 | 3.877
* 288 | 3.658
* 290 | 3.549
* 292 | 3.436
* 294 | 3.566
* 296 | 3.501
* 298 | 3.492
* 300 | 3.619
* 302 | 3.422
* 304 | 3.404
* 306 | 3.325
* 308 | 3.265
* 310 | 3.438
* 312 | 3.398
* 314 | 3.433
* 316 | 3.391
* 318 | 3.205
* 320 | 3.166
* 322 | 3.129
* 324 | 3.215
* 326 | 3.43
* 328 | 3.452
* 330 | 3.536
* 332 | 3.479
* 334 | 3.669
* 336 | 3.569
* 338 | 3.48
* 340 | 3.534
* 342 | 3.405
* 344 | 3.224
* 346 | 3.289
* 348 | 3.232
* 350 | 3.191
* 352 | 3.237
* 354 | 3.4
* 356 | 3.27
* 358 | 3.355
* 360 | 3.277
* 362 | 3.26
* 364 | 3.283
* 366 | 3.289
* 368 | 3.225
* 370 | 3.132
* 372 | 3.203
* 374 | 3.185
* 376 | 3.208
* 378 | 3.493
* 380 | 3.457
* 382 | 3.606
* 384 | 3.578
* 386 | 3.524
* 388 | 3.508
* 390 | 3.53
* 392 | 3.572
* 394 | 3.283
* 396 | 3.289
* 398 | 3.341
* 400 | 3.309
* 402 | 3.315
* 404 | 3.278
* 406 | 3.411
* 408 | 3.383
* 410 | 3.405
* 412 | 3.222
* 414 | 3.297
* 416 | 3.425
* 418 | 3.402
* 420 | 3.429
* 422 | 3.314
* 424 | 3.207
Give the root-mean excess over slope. 1.31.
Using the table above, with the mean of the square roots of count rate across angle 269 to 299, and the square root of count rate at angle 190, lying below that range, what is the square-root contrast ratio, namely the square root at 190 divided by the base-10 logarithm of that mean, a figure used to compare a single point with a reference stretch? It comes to 7.30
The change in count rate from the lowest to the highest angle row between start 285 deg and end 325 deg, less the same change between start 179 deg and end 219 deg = 1.7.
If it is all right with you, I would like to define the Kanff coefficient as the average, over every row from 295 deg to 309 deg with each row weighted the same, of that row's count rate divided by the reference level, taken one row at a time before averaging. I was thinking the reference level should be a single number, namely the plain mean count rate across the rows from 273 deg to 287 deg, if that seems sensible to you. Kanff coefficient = 0.94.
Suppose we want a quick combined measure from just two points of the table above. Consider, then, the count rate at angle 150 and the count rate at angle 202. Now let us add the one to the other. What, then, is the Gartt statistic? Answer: 8.0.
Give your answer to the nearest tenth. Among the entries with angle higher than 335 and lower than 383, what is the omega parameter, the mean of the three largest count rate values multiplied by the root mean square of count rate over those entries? 11.9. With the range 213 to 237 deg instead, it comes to 6.3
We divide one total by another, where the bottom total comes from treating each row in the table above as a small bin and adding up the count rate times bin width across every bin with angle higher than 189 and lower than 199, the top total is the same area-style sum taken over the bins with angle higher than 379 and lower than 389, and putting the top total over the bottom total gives 0.87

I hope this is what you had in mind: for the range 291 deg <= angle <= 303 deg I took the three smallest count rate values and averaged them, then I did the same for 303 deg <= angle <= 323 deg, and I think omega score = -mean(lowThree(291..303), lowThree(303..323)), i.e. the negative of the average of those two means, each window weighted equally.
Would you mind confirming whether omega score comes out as -3.3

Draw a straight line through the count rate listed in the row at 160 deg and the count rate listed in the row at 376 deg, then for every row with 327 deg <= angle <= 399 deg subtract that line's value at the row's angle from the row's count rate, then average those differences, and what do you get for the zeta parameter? 0.12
